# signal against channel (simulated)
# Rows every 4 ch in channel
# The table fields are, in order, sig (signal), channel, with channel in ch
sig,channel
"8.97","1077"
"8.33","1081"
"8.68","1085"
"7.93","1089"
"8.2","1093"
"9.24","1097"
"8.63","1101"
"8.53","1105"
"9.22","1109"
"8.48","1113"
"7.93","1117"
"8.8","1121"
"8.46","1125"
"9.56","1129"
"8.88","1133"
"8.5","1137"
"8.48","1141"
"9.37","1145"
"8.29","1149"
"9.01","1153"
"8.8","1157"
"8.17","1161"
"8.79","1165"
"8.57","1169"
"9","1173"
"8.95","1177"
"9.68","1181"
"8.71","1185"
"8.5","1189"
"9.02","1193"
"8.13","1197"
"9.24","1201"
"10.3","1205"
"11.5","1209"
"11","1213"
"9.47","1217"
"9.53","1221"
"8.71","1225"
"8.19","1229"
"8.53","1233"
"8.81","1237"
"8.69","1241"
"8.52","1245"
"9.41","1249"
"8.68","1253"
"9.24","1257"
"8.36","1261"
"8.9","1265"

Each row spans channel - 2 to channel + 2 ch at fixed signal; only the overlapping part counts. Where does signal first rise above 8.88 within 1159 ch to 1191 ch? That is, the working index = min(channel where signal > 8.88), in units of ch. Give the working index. 1173 ch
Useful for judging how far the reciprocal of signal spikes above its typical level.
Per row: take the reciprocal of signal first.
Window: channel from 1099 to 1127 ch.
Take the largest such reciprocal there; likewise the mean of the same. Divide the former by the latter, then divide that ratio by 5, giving 0.216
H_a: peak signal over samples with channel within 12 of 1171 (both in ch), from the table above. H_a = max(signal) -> 9.68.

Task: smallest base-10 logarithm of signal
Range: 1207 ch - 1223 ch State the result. 0.976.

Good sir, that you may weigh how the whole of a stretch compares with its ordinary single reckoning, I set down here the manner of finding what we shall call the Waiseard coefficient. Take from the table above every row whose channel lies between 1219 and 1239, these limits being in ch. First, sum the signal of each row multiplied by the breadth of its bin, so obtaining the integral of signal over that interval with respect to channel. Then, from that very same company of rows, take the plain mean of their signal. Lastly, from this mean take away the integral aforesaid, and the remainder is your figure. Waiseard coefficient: -166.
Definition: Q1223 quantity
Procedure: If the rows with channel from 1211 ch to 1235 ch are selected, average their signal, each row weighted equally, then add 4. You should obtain 13.2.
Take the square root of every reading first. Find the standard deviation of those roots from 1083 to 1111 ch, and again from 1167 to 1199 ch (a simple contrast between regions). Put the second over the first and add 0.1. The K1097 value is 1.0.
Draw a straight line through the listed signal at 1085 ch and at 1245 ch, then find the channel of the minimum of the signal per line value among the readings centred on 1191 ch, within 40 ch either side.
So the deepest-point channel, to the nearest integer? 1197 ch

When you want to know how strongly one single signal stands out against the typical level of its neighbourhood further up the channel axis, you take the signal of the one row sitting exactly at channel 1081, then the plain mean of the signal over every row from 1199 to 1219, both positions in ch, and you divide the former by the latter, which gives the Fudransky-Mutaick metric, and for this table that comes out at 0.81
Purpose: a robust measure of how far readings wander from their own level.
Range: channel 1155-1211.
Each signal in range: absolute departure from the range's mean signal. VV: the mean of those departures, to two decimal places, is 0.62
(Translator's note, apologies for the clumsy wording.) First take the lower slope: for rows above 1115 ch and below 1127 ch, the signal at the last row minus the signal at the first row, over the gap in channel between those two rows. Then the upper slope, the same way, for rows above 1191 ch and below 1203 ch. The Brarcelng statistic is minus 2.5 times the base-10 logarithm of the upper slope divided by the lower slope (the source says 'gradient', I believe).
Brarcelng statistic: 1.0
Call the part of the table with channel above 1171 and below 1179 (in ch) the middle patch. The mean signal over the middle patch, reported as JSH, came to 9.0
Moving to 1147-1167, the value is 8.6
